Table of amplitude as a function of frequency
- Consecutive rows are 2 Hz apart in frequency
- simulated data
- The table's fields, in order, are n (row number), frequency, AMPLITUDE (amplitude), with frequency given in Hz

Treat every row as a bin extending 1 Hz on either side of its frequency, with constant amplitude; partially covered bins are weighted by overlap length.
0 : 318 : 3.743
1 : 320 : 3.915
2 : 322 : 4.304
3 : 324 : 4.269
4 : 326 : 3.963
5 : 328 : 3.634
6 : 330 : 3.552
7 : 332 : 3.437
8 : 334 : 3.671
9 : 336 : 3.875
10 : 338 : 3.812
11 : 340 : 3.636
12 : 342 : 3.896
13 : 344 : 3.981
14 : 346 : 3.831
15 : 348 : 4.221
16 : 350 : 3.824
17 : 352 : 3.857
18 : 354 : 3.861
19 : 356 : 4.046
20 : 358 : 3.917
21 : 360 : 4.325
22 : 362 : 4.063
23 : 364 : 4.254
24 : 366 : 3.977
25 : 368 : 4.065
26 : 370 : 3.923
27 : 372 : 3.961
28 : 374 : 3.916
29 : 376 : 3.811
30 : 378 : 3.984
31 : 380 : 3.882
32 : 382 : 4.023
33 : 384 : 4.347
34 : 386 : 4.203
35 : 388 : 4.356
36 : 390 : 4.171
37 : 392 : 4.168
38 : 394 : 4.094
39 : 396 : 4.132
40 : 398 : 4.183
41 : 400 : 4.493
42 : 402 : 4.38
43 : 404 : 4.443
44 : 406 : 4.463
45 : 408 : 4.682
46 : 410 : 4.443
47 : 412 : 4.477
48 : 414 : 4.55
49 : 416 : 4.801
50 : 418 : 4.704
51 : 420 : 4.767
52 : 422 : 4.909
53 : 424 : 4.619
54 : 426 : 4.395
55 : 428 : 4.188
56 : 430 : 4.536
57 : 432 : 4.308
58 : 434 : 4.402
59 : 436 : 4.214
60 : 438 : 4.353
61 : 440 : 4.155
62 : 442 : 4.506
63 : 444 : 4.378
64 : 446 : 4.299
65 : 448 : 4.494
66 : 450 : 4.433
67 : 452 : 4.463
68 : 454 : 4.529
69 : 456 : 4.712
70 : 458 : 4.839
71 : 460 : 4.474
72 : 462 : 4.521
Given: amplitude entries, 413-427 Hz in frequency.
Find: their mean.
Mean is 4.7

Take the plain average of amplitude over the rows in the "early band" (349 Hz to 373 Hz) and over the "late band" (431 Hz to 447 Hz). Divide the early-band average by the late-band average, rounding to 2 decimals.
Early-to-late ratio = 0.93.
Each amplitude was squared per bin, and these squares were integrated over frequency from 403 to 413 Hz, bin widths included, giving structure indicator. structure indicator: 203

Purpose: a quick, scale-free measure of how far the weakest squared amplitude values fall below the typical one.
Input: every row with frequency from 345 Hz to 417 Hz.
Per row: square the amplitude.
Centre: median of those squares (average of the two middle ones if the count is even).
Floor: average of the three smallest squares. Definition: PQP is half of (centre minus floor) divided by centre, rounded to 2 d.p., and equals 0.08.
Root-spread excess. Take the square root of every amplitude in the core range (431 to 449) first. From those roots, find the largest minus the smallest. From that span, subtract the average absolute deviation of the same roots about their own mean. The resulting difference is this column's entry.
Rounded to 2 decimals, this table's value 0.06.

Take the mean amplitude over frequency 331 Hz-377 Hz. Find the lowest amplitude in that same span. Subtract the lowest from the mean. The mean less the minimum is 0.48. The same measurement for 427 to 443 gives 0.18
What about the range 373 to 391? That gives 0.27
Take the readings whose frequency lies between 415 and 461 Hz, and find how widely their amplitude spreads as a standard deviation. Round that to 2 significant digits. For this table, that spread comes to 0.21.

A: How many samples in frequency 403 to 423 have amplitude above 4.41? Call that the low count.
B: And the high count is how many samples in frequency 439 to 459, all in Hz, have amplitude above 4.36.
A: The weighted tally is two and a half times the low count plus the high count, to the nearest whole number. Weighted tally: 33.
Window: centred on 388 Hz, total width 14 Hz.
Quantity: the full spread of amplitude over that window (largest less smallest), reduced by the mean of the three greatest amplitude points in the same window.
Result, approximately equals -4.0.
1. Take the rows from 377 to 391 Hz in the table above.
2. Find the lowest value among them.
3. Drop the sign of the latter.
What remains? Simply 3.9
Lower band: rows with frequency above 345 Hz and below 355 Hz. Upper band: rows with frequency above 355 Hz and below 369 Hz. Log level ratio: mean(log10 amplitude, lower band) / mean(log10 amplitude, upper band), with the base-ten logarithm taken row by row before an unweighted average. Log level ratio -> 0.969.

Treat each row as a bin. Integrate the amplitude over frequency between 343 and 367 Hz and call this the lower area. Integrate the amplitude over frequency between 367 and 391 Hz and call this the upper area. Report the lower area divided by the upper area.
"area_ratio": 0.990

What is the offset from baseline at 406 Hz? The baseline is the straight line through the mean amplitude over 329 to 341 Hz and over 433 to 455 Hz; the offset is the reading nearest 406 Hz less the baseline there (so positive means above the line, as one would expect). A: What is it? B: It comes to 0.33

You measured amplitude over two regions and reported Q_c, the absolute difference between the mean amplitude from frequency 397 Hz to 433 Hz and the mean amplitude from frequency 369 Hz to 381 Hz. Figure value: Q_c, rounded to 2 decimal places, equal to 0.61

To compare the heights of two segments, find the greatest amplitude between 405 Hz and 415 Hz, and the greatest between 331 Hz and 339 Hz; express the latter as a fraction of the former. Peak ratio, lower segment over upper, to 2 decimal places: 0.83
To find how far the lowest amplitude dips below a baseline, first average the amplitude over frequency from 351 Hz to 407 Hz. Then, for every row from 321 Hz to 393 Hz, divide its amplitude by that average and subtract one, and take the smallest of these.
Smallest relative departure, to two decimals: -0.17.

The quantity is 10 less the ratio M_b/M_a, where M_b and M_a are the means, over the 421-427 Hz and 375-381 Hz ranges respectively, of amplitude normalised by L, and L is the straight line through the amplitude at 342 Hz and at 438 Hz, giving 8.87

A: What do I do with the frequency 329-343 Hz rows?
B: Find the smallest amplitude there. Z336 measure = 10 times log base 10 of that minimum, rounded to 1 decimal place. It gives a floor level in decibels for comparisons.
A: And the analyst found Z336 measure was 5.4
